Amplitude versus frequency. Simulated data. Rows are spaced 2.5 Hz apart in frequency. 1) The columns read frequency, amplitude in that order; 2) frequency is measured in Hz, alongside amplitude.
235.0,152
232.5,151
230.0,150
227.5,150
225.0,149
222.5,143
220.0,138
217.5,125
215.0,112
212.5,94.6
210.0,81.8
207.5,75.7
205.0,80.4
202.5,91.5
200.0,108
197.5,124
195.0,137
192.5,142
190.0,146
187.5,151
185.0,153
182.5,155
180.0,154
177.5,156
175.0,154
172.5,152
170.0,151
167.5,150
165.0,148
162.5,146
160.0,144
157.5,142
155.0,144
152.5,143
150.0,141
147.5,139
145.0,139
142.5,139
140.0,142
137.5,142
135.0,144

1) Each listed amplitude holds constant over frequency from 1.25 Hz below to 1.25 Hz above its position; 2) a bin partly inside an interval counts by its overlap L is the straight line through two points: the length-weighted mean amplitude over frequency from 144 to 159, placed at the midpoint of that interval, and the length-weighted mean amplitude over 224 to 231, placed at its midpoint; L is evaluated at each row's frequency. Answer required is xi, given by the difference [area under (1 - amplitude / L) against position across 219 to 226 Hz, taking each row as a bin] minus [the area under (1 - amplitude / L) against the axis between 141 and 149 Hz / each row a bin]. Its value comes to 0.2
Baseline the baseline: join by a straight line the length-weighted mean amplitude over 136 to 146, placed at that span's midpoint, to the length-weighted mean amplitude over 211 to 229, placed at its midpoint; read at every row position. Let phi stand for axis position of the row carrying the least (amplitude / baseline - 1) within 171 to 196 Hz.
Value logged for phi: 195.0 Hz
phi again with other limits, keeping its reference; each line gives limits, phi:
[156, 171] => 157.5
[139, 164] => 142.5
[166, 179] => 167.5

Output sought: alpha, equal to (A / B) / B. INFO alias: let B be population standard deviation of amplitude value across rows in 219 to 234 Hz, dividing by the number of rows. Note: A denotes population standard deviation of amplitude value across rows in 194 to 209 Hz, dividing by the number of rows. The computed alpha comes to 1.00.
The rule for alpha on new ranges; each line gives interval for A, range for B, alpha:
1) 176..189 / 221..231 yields 0.20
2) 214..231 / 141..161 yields 3.19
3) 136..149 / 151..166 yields 0.38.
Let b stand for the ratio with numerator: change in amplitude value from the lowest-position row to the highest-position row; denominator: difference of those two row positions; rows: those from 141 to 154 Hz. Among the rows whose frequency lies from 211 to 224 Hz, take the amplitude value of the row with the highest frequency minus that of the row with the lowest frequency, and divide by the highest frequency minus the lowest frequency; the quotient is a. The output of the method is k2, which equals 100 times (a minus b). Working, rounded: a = 4.8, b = 0.4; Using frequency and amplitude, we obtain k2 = 444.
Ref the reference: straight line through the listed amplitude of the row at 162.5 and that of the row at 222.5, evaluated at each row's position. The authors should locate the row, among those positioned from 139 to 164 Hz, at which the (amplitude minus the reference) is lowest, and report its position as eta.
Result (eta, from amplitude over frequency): 142.5 Hz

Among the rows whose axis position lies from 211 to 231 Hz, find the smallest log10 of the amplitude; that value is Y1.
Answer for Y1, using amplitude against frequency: 1.98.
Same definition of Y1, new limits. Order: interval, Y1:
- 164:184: 2.17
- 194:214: 1.88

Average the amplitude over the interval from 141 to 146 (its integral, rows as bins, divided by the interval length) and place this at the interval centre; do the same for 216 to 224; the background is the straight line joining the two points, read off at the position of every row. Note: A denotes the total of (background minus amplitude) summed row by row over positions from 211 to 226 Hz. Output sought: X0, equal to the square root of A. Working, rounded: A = 49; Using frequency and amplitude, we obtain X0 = 7.0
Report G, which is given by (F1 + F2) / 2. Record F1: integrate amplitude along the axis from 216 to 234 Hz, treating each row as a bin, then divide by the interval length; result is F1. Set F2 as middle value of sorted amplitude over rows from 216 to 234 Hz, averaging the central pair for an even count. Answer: 146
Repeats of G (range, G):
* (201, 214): 84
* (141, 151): 139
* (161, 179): 151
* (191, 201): 130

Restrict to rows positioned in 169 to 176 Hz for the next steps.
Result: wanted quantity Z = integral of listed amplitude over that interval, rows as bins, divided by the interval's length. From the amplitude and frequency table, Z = 152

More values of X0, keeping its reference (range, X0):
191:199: 2.5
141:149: 0.5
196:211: 15.9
